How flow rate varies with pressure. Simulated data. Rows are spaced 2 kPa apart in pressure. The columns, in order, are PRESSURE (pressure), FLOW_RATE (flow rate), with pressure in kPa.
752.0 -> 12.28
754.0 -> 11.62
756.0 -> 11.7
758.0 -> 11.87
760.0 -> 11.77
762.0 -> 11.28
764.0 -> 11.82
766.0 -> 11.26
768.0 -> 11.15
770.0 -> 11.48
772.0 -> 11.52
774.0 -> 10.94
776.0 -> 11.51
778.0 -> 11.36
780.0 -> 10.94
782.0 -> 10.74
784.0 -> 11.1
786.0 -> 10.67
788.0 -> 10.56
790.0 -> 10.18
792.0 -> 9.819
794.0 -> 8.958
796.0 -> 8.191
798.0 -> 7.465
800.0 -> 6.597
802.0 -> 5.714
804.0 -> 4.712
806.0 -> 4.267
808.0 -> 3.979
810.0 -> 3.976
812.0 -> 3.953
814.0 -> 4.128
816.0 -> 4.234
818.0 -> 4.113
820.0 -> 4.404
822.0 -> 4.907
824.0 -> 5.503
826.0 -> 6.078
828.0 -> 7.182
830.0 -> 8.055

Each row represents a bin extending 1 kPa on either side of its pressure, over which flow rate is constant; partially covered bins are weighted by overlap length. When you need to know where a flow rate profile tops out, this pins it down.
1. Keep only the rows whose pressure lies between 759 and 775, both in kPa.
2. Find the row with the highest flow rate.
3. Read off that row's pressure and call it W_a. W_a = 764.0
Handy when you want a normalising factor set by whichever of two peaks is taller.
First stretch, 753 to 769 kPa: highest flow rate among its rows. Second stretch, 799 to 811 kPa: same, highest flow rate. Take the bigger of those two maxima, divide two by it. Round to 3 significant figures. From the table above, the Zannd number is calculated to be 0.168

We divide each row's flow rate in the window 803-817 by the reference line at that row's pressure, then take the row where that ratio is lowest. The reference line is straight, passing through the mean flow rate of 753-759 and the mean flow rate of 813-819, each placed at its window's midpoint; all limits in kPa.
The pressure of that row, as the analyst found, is 808.0 kPa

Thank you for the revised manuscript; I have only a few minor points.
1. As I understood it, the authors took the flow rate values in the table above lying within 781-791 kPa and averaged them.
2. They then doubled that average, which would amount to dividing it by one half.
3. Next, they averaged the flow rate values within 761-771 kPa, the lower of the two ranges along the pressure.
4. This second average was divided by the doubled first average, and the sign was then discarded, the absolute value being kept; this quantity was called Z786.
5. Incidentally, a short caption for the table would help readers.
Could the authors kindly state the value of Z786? 0.54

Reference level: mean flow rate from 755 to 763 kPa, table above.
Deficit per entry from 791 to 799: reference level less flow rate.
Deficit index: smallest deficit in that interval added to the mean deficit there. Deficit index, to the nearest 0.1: 4.9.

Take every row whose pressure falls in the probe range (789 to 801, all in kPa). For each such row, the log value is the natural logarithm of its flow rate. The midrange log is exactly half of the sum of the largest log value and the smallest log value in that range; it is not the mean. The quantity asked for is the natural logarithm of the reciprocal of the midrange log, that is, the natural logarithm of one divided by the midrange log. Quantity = -0.74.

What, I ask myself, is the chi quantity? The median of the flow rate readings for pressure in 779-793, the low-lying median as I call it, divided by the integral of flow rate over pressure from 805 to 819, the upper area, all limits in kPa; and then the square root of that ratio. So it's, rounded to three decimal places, 0.432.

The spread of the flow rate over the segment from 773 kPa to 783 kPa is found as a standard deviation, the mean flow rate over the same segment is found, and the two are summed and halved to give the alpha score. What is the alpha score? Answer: 5.7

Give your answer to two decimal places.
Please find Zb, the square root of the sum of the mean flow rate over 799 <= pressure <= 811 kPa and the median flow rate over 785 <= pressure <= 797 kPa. 3.86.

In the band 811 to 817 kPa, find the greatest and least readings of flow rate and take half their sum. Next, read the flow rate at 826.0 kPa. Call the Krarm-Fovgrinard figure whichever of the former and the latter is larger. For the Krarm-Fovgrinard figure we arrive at 6.1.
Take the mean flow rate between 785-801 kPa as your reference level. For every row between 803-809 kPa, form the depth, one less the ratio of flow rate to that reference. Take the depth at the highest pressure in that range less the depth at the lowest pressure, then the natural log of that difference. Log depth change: -2.5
